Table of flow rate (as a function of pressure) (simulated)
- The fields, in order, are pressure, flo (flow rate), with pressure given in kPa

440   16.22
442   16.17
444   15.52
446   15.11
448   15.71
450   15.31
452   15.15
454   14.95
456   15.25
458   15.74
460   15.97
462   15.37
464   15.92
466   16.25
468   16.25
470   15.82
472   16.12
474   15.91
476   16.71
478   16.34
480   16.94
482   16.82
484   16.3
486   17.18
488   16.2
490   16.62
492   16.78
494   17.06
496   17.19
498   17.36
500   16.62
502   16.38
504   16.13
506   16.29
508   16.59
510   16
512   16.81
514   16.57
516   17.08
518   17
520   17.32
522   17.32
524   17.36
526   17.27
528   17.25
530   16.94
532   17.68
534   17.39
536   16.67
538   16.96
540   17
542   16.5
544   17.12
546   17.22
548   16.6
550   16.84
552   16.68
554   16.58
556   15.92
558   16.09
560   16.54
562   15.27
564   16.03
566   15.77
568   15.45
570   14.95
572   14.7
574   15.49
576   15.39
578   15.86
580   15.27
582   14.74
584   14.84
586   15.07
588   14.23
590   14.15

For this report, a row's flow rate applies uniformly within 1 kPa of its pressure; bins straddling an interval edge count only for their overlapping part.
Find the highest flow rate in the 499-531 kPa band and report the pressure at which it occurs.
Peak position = 524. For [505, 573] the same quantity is 532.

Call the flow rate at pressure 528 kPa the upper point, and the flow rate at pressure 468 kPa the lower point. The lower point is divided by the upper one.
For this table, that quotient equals 0.94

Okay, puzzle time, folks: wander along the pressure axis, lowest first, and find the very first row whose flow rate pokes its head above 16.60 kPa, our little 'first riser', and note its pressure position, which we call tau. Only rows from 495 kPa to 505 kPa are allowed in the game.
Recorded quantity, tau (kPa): 496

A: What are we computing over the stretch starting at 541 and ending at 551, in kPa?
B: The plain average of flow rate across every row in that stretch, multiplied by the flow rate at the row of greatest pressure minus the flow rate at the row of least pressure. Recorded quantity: 6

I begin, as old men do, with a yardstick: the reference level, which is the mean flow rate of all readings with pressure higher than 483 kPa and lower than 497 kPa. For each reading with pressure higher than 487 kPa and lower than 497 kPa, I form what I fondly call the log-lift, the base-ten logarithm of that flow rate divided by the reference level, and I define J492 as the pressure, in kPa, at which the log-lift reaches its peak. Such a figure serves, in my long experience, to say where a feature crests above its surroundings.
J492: 496 kPa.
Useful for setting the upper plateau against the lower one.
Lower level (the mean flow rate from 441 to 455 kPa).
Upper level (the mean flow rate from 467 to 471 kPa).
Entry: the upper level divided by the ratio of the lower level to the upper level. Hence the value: 16.7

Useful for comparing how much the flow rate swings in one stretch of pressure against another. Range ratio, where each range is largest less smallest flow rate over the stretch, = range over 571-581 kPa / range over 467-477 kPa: 1.3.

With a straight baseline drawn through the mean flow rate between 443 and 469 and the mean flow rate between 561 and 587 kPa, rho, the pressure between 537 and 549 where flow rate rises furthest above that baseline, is 546 kPa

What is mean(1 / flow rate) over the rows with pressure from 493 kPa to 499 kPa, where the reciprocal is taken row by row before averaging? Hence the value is 0.058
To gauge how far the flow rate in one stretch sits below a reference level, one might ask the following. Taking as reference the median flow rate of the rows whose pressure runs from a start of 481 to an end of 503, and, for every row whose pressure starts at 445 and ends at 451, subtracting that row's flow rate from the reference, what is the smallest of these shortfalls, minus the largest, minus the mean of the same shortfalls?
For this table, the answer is -2.0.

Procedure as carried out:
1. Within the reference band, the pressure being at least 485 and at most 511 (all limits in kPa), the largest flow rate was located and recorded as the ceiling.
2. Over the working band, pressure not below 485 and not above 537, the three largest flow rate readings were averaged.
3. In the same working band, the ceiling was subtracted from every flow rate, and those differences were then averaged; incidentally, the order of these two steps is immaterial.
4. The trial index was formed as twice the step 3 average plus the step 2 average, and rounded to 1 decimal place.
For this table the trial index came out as 16.5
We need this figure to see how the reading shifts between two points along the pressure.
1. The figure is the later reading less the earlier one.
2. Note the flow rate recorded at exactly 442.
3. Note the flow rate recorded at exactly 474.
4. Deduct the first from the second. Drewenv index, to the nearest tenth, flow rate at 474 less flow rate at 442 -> -0.3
